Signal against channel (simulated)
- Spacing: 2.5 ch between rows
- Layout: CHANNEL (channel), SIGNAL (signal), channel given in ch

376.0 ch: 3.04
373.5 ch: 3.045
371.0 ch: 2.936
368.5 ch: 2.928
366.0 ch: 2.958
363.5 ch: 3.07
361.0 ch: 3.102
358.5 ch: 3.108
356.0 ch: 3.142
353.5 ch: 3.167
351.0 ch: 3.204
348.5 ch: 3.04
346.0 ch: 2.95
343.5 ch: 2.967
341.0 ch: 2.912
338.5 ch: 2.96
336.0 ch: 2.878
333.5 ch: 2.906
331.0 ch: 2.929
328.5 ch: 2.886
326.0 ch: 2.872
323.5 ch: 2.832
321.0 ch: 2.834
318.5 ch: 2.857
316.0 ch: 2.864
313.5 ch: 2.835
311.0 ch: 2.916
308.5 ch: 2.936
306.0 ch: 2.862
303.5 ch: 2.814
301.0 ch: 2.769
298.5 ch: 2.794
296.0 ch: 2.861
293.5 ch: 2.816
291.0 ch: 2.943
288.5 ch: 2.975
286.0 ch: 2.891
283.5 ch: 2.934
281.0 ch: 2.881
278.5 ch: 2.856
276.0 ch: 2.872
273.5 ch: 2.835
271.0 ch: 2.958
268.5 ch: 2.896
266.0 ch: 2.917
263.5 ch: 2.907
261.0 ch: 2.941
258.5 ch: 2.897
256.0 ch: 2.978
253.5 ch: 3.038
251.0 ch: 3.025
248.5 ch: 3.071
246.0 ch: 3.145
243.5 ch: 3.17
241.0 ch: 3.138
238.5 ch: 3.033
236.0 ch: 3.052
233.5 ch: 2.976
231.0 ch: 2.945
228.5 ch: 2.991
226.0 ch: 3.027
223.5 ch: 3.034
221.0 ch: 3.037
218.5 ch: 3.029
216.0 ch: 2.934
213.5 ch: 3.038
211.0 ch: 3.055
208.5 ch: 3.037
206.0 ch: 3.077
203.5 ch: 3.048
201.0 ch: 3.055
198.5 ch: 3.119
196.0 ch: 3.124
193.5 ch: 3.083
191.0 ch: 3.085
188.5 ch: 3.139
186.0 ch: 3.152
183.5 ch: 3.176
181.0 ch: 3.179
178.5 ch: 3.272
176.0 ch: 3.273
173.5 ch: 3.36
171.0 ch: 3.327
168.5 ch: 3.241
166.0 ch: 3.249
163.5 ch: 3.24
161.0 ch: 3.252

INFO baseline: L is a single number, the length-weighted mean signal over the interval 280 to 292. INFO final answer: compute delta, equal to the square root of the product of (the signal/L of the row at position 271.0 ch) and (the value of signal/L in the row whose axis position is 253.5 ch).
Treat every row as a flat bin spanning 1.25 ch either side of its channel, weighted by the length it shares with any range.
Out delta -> 1.025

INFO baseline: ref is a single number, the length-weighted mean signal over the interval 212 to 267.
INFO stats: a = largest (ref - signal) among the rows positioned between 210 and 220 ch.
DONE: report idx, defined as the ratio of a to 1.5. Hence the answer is 0.05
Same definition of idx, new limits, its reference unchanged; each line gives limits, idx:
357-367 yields 0.04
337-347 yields 0.07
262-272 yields 0.08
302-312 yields 0.13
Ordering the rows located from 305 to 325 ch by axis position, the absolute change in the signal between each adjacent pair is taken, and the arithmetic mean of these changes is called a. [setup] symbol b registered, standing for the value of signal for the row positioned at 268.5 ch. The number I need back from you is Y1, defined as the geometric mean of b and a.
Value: 0.31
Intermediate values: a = 0.03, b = 2.896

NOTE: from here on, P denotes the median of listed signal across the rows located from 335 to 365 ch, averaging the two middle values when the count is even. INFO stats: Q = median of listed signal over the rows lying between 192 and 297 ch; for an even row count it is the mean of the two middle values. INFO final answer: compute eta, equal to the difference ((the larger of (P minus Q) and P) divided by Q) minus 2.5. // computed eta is -1.48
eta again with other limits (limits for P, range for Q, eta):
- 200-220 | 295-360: -1.45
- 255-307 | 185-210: -1.56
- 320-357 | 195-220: -1.54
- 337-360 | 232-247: -1.52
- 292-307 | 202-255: -1.57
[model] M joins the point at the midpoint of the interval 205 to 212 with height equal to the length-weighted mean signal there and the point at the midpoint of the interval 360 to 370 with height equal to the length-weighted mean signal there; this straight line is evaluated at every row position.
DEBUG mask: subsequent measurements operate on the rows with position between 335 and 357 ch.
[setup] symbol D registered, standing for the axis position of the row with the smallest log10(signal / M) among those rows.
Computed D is 336.0 ch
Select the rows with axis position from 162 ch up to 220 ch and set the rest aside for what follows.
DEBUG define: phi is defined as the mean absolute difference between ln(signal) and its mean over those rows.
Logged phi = 0.0286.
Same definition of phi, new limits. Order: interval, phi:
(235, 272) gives 0.0258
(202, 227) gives 0.0070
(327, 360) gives 0.0326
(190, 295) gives 0.0253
